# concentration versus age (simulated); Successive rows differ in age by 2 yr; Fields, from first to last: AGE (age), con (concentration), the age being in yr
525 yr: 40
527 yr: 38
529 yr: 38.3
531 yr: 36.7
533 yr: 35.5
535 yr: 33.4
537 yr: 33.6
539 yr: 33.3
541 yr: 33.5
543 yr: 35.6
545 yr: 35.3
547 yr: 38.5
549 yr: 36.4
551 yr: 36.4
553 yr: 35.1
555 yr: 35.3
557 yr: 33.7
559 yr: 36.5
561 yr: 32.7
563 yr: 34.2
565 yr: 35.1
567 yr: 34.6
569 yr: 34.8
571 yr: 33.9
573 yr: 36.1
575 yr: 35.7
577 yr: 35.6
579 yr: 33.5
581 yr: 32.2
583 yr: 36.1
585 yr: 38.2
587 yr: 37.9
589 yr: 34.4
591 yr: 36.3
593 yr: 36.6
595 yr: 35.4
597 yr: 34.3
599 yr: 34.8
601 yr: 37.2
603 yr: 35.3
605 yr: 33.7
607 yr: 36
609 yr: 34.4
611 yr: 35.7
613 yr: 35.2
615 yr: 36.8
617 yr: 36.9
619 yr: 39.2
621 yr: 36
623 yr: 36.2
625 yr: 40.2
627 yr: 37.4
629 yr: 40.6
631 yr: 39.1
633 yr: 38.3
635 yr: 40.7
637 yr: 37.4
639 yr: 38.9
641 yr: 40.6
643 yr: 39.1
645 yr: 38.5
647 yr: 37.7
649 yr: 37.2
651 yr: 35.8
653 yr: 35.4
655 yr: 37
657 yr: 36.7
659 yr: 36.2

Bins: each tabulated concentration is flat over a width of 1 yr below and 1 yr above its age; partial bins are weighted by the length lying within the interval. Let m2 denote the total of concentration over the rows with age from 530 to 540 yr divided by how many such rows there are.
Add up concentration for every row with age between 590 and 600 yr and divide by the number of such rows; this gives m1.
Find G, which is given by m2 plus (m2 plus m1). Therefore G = 104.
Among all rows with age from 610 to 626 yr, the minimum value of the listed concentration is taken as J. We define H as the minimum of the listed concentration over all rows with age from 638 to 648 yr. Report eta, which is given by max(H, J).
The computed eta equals 38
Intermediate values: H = 37.7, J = 35.2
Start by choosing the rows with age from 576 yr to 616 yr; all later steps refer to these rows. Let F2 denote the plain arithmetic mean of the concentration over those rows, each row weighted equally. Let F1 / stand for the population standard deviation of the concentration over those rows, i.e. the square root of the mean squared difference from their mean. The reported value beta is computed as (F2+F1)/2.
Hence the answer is 18.5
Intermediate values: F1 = 1.46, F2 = 35.5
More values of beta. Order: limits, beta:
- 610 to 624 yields 18.9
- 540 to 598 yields 18.4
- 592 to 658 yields 19.5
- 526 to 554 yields 18.7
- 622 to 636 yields 20.3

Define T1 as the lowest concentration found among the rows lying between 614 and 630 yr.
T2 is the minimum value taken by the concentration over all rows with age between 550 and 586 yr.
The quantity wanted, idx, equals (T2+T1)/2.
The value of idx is 34.1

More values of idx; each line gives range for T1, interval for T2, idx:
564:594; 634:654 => 33.8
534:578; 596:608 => 33.2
